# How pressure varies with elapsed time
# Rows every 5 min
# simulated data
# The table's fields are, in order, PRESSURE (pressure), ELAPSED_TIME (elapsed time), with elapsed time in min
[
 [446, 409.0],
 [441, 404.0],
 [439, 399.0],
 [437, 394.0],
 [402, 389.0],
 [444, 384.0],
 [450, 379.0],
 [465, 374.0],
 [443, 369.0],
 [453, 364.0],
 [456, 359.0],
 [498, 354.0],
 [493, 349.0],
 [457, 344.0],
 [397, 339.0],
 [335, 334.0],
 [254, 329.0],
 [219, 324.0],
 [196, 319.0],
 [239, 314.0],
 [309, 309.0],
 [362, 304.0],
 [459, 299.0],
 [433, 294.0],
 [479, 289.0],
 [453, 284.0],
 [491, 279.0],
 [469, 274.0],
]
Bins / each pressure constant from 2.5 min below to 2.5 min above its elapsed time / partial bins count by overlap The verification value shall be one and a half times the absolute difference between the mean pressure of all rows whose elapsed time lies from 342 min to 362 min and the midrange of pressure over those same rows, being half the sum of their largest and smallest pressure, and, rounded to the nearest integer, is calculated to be 2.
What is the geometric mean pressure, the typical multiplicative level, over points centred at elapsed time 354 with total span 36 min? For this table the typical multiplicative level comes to 456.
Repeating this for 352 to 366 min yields 469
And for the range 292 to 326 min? 302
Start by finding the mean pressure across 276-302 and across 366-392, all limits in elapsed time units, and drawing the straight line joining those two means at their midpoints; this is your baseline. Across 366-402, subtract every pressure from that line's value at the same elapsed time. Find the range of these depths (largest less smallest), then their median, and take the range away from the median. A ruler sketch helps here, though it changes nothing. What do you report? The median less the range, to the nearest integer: -62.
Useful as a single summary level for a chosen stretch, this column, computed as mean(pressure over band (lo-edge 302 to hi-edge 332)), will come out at 263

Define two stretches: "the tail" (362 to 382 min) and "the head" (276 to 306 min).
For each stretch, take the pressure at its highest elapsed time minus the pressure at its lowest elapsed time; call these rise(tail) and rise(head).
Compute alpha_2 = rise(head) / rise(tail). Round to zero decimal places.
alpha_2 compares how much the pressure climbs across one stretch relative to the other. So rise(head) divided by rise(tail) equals 43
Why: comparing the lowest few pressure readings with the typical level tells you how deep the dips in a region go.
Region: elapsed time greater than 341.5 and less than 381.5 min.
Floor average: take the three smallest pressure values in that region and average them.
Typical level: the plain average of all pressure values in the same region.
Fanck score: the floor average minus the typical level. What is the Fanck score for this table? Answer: -16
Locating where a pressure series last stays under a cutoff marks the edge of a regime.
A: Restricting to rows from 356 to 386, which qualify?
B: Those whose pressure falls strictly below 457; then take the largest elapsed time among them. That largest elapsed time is 384.0 min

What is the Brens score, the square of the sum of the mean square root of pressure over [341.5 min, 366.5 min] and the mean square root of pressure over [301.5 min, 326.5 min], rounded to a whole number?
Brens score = 1435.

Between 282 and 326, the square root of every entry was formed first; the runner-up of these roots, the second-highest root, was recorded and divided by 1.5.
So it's 14.3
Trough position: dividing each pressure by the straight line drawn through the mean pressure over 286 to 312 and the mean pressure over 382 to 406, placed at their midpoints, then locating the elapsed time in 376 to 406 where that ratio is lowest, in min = 389.0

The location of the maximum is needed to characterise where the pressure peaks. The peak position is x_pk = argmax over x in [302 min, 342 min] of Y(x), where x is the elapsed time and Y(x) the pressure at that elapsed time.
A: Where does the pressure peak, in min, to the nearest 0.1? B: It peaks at 339.0 min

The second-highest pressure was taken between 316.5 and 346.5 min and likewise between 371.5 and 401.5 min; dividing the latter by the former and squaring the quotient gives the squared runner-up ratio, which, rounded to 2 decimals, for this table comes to 1.28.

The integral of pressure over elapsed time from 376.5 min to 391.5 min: 6480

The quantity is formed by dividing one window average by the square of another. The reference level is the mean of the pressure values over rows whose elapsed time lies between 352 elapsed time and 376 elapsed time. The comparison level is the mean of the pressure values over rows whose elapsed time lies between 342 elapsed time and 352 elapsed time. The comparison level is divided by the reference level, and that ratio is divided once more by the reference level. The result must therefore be 0.0022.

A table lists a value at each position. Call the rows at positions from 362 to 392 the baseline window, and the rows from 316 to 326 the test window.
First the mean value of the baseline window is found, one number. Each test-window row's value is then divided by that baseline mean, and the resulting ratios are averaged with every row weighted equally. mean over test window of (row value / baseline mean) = 0.47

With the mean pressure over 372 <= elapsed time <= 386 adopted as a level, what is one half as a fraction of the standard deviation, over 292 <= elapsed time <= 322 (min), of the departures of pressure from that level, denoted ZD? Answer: 0.005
